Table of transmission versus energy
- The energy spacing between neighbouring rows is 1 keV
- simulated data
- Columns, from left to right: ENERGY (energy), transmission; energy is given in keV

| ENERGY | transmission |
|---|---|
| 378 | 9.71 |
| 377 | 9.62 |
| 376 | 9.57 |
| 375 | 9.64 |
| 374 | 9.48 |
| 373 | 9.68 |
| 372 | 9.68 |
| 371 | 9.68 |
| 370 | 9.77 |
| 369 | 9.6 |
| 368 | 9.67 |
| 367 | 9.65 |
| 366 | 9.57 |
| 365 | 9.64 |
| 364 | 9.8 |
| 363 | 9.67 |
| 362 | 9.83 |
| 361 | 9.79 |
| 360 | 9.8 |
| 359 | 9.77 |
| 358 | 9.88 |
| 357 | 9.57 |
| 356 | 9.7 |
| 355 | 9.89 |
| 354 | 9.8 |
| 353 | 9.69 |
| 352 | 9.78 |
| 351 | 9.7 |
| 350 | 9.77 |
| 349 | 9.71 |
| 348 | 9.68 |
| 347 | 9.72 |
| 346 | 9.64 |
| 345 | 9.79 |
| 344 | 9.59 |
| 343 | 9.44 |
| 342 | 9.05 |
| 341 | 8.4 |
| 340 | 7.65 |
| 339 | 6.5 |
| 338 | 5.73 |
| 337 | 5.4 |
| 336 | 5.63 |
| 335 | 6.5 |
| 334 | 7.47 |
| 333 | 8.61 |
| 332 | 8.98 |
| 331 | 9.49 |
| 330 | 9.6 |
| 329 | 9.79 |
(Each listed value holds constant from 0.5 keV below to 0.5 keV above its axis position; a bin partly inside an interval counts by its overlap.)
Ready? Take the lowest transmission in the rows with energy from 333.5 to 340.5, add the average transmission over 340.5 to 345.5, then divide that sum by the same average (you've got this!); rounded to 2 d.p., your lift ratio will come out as 1.58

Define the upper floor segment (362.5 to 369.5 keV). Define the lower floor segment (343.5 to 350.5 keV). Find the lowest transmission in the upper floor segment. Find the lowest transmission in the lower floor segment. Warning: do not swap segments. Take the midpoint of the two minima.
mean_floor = 9.6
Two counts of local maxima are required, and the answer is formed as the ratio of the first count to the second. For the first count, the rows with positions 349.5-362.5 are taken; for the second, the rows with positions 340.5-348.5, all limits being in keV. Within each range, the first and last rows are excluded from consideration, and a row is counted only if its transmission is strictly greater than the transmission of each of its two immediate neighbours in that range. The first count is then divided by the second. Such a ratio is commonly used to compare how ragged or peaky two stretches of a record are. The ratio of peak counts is 2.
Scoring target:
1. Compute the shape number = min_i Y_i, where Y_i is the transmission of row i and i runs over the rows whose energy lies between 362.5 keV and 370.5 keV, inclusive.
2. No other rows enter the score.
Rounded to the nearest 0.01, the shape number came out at 9.57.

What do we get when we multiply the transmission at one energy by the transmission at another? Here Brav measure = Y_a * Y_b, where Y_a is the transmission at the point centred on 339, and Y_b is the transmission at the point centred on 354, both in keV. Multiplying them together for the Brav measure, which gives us 64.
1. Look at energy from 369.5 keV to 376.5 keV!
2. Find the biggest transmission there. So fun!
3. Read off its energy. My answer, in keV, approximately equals 370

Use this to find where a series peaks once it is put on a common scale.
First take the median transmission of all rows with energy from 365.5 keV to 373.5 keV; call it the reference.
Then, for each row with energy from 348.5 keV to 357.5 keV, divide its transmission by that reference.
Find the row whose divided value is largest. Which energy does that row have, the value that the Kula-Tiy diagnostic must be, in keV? 355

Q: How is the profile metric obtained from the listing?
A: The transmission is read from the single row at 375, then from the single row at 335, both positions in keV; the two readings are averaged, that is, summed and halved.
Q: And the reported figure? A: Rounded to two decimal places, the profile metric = 8.07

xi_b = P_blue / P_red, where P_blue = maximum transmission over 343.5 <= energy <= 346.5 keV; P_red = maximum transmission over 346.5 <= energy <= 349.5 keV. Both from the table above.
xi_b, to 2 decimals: 1.01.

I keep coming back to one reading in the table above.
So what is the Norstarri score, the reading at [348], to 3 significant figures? 9.68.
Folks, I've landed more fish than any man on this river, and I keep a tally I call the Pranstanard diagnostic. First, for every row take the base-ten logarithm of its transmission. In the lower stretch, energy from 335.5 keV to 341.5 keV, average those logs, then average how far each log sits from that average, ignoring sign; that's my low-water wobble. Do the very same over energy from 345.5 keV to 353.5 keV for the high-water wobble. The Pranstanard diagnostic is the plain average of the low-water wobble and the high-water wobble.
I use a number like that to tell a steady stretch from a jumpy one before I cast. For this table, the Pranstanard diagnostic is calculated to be 0.03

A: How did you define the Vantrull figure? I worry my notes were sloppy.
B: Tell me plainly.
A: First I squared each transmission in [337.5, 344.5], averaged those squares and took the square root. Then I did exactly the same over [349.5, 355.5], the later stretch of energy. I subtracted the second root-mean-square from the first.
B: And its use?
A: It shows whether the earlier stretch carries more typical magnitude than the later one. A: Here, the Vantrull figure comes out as -1.6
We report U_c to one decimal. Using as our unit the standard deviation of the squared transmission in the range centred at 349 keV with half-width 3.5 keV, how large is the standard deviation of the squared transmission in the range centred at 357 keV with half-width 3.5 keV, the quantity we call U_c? 2.3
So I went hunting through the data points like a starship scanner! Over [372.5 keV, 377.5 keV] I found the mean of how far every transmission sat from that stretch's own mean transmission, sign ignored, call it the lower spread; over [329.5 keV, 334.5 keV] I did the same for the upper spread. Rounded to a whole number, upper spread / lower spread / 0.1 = 108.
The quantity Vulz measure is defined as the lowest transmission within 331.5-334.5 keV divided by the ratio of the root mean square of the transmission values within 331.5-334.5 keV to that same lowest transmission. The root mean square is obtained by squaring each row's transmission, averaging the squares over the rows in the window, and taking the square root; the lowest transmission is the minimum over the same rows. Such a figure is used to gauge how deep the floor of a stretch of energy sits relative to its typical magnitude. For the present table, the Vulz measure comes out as 6.66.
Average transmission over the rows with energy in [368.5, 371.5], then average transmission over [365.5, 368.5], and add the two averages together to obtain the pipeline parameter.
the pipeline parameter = 19.3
